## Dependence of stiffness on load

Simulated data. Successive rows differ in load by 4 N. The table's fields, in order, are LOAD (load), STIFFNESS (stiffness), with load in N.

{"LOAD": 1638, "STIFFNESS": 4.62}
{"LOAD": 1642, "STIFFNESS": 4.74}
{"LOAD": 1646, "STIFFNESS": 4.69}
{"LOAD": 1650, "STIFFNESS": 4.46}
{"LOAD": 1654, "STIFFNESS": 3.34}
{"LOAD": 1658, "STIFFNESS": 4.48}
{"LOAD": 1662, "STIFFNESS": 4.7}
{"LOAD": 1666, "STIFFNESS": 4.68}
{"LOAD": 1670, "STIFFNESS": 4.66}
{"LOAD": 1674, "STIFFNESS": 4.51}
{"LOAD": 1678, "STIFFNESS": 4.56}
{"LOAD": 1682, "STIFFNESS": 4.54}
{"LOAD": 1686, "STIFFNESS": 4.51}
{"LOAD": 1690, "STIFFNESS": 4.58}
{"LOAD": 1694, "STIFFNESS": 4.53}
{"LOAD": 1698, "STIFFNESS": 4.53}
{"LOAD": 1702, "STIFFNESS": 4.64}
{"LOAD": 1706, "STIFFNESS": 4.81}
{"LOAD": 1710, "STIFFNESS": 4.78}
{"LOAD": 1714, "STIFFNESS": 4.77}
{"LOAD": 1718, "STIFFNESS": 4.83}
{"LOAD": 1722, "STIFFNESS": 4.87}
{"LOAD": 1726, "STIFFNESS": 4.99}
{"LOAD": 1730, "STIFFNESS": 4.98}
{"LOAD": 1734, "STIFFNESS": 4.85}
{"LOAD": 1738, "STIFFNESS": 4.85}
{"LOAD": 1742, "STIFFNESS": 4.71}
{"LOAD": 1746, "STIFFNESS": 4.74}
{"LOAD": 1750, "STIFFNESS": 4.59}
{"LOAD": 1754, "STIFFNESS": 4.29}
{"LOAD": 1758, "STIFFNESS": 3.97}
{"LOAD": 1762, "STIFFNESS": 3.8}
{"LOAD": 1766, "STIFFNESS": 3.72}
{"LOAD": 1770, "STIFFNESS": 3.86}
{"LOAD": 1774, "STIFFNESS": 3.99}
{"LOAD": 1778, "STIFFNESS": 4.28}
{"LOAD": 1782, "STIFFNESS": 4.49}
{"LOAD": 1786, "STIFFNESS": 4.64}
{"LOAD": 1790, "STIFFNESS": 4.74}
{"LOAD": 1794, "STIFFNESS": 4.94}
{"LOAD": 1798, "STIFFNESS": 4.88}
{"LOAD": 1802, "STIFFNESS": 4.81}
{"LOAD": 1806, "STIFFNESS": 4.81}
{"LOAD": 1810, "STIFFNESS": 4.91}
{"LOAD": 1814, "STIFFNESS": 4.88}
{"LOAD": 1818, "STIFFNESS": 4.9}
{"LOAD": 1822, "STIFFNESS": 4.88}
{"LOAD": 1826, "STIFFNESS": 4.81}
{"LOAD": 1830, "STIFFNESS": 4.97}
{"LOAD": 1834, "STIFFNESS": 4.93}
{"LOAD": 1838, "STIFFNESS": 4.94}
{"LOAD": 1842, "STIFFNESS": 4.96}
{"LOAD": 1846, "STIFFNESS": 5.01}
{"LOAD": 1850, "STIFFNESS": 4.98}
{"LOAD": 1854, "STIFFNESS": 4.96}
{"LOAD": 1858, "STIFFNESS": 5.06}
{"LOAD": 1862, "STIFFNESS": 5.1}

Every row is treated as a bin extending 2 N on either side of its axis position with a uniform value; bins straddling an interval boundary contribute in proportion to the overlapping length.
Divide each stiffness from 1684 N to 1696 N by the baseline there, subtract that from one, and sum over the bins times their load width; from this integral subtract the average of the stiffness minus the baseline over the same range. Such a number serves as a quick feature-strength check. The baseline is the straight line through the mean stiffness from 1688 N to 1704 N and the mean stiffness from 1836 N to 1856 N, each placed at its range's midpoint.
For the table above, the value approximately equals 0.1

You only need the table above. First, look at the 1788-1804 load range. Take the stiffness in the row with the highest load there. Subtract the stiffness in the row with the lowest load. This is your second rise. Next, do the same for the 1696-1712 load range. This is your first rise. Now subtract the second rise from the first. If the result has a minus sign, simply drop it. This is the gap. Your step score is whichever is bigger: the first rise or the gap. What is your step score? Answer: 0.25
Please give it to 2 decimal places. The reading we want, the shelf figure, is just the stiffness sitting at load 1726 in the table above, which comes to 4.99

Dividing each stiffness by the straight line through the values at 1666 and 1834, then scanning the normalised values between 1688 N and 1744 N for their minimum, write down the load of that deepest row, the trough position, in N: 1698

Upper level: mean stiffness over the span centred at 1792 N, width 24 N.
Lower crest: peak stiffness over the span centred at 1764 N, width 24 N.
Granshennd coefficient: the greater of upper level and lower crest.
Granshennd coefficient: 4.75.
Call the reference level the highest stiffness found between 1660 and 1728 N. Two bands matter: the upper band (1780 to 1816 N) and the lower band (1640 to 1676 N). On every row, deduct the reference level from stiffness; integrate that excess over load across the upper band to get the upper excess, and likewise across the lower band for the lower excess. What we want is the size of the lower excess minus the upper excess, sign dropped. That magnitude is 11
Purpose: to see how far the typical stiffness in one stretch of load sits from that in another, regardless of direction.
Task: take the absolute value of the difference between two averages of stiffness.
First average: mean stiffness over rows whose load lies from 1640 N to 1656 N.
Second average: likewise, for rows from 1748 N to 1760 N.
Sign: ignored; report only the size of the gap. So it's 0.0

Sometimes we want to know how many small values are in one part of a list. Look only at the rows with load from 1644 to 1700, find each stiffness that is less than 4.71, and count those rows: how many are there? 14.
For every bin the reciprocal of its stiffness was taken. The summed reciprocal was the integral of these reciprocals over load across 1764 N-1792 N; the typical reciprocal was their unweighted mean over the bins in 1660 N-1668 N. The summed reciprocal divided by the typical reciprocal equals 31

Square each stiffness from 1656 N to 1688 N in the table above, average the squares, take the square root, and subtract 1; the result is 3.58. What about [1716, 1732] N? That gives 3.92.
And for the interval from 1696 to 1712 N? 3.69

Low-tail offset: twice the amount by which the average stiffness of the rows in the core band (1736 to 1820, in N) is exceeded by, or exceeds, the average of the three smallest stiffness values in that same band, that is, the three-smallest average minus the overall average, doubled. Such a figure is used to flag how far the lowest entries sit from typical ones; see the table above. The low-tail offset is -1.4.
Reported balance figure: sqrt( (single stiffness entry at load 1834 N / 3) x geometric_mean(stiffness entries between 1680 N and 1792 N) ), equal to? 2.72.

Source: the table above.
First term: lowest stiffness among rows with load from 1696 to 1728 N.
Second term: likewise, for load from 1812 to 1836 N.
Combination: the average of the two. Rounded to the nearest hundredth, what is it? 4.67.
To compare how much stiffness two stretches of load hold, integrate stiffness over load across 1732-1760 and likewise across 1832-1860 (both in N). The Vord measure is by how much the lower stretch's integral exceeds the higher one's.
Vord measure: -11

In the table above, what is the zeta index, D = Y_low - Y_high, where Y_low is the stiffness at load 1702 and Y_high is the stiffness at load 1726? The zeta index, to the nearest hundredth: -0.35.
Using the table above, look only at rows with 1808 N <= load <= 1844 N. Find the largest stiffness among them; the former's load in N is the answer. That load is 1830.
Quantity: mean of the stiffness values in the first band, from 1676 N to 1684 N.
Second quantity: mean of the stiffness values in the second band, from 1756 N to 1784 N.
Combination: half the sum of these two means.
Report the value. 4.28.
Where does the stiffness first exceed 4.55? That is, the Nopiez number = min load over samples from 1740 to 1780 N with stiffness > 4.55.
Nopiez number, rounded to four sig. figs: 1742 N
